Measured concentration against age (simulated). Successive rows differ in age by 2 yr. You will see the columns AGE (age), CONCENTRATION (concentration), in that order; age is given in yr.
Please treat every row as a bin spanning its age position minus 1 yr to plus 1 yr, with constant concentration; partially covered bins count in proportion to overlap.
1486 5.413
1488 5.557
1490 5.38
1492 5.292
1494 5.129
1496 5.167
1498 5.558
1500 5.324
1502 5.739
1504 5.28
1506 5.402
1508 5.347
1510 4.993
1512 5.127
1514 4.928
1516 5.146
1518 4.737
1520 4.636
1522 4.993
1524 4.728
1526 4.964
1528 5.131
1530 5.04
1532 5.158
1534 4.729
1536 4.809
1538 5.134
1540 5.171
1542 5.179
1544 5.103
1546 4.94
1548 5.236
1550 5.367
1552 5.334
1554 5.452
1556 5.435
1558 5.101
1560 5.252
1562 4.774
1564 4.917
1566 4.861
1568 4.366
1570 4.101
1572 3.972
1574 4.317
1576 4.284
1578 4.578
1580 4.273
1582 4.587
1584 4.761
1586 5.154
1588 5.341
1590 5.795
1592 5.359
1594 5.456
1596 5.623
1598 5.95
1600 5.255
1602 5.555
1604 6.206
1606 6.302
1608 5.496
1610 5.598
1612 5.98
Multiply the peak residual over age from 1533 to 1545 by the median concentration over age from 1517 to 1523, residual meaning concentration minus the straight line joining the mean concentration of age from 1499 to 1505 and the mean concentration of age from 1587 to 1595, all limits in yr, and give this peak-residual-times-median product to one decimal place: -1.4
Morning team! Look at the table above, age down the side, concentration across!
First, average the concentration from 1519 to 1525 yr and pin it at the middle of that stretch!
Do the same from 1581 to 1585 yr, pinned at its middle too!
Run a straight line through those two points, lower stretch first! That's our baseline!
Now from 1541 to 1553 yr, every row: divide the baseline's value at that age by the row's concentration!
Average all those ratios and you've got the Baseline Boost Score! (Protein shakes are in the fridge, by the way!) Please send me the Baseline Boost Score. 0.91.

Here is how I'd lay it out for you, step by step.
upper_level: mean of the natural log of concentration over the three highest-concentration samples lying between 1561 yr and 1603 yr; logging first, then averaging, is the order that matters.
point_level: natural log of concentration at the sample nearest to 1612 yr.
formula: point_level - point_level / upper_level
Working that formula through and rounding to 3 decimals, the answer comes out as 0.770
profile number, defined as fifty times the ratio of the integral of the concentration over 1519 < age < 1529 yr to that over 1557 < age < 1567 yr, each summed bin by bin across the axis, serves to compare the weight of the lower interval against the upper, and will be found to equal 49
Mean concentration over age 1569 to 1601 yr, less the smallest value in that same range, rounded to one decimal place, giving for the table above 1.0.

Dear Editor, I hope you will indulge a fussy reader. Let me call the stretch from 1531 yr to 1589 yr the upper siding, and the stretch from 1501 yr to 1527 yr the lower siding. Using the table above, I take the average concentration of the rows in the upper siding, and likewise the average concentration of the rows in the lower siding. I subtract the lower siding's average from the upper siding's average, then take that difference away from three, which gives 3.2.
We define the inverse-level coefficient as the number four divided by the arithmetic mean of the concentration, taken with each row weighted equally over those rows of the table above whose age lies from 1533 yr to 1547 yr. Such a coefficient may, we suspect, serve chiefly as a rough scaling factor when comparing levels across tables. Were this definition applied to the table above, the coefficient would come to 0.799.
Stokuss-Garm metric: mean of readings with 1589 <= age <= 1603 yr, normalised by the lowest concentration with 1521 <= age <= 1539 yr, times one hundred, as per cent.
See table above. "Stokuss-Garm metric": 118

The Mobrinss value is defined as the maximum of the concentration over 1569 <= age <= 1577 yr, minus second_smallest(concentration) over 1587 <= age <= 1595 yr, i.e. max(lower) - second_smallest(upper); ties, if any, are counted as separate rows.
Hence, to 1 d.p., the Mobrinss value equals -1.0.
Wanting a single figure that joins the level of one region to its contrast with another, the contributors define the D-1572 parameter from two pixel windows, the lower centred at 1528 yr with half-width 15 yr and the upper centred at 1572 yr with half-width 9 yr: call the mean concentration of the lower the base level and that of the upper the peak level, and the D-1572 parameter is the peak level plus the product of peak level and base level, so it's 26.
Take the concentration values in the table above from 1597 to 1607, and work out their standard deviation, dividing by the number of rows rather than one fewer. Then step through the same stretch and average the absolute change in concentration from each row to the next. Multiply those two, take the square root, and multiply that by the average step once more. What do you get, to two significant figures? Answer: 0.18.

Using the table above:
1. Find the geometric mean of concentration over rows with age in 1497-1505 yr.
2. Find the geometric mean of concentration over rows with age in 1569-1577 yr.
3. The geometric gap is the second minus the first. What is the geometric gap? -1.3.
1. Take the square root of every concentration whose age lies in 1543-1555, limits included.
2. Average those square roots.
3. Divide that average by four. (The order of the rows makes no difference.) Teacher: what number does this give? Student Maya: 0.572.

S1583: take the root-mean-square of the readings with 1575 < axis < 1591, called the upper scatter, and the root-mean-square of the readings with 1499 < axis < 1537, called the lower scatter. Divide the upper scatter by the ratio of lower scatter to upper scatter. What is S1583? 4.7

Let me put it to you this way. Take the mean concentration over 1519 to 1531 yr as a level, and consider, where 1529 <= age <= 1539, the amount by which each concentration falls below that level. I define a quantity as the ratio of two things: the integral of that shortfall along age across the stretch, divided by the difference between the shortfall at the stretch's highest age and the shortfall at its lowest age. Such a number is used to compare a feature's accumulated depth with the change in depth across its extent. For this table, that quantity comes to 6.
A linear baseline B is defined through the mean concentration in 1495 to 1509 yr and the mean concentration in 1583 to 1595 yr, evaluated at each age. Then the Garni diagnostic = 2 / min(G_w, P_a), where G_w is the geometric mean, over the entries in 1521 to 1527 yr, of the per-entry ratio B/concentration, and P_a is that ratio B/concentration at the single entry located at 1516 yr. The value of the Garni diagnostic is 1.91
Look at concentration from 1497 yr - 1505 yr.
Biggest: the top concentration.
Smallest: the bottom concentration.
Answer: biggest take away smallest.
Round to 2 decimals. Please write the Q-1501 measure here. 0.46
